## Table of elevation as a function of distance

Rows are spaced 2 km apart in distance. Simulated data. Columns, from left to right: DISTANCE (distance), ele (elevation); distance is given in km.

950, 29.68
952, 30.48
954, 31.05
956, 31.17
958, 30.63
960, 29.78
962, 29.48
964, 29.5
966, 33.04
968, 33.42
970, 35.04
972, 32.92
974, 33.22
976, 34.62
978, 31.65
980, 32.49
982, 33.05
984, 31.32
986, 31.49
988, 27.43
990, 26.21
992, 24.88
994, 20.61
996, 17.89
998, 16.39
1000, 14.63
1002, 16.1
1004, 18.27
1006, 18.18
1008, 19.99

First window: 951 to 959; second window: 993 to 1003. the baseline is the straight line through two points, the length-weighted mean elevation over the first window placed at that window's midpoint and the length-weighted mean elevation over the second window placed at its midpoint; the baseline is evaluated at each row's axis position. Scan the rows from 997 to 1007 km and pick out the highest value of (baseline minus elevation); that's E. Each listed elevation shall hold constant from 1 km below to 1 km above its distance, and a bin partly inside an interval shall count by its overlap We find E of 2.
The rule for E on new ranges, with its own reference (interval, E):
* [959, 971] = -1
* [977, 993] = -6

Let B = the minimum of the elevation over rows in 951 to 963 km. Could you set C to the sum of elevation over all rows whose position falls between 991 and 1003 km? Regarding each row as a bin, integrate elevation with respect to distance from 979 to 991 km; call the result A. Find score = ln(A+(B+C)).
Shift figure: 6.22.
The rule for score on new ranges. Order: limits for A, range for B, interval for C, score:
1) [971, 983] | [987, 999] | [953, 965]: 6.39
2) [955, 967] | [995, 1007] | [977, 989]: 6.34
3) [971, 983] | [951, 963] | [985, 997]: 6.35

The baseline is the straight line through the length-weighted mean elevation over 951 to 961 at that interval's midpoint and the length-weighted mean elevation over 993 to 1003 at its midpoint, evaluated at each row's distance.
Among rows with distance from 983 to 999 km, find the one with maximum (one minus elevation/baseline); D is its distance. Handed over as 998 km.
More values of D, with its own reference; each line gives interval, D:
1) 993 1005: 1000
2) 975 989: 978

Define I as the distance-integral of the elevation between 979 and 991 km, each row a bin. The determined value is 364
